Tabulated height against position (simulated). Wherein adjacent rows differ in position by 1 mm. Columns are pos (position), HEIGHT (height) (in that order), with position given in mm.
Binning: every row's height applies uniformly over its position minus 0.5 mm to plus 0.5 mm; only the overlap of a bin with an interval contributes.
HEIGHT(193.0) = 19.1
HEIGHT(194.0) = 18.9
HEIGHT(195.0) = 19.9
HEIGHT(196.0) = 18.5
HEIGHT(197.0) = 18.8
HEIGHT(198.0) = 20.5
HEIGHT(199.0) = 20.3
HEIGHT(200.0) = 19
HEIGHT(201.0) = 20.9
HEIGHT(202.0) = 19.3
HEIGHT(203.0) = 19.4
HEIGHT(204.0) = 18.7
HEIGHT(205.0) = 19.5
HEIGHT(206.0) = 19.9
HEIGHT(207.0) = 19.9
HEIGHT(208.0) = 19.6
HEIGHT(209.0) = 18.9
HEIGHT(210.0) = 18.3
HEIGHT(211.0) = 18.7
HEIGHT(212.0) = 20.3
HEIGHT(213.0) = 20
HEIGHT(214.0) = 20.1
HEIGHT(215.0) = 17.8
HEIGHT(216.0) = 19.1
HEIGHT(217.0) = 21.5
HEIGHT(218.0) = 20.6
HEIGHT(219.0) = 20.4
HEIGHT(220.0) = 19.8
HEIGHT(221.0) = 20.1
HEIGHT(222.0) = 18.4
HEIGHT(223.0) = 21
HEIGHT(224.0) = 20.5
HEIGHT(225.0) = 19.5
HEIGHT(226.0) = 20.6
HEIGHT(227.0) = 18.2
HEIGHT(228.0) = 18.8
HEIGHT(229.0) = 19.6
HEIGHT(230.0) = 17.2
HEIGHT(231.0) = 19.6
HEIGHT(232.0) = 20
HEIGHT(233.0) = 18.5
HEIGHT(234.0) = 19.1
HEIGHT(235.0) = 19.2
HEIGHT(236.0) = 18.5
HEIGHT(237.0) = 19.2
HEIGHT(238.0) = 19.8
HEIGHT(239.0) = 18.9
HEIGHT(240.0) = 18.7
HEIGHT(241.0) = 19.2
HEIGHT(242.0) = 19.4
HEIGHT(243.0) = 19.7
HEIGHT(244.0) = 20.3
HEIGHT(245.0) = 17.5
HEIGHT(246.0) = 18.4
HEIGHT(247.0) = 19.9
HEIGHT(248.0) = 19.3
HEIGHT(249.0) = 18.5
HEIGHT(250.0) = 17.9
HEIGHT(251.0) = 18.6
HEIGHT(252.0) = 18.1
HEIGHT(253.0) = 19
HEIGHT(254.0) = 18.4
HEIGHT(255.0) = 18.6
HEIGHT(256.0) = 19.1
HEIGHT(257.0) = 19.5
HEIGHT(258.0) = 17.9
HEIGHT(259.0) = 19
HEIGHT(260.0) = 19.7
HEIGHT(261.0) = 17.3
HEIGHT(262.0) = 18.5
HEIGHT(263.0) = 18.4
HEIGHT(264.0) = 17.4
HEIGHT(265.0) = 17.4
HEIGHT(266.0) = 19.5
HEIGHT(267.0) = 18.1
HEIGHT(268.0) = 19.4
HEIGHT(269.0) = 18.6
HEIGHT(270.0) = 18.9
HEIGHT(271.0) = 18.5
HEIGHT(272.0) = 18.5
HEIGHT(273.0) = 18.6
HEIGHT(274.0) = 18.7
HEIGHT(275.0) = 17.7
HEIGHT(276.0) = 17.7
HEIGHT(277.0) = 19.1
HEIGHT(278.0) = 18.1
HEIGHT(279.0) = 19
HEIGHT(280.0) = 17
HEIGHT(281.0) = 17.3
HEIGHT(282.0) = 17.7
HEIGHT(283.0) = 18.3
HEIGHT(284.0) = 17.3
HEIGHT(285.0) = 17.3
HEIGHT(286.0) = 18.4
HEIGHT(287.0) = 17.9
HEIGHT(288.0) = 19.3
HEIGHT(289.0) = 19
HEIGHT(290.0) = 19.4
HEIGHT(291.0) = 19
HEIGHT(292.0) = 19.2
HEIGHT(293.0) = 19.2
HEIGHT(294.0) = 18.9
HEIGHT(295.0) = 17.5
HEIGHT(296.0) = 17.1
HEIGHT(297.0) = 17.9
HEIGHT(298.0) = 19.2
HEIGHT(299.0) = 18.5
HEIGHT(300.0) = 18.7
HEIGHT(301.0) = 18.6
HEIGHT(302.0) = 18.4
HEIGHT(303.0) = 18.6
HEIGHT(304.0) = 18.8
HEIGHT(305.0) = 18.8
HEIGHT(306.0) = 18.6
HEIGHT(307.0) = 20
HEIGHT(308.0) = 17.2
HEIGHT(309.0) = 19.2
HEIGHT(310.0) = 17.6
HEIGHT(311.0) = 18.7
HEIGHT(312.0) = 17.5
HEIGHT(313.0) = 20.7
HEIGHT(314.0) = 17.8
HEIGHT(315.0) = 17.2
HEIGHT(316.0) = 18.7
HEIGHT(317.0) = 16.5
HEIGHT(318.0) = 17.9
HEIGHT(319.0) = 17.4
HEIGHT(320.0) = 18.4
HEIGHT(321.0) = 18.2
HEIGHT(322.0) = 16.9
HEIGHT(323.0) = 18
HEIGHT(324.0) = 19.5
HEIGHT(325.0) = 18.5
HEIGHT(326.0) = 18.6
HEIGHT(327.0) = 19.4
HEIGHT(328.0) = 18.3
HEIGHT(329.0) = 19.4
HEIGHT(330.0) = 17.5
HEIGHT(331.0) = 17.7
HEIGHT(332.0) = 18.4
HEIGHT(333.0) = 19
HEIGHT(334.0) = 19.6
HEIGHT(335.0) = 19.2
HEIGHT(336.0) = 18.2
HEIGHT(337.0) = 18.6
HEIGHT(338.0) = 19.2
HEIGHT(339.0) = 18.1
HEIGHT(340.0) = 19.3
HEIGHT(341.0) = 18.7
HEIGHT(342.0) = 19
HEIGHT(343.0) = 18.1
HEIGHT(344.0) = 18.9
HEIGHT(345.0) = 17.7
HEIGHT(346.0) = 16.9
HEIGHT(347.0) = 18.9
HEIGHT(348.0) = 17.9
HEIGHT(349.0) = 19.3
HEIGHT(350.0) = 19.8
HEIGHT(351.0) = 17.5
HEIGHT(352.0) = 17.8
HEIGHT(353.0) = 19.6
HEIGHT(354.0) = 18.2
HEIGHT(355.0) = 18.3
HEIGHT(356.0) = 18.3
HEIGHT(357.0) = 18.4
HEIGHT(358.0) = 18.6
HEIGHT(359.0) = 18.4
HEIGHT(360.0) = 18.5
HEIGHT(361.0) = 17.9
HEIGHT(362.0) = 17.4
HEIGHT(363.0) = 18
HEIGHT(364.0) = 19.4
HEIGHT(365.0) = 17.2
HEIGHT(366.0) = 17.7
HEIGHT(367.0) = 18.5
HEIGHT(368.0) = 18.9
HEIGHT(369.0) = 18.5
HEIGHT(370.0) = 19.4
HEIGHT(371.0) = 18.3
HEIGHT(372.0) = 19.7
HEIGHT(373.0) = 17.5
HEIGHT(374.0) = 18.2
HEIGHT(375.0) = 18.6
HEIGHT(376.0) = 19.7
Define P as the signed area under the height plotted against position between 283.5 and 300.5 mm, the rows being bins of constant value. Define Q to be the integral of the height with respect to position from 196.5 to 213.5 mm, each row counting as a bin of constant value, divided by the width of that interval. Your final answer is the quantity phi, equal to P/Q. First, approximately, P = 314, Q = 19.5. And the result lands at 16.1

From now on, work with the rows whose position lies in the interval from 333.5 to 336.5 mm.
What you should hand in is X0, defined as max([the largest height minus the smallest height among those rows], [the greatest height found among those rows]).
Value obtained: 19.6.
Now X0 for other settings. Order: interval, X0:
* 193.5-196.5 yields 19.9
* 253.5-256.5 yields 19.1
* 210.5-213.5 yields 20.3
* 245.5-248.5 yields 19.9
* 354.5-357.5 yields 18.4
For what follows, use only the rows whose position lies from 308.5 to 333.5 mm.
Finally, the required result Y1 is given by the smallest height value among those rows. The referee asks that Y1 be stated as 16.5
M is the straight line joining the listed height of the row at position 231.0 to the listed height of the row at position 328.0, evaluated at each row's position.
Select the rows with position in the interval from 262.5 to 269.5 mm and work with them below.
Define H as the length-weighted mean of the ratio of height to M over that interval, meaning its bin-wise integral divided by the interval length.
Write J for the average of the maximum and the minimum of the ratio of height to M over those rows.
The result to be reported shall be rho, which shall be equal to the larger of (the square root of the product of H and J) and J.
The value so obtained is 0.96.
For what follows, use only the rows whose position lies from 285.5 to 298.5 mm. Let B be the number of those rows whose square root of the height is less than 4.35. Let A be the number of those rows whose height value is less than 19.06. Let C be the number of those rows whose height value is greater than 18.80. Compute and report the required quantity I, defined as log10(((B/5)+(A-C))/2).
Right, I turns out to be -0.22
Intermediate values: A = 8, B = 6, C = 8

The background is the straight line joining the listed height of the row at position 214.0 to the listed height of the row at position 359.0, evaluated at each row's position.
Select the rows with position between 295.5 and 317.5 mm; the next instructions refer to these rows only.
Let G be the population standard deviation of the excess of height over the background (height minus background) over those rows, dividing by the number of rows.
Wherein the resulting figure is 0.95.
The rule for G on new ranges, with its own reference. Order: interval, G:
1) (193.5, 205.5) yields 0.74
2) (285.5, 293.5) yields 0.50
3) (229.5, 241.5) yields 0.71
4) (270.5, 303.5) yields 0.72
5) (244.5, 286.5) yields 0.70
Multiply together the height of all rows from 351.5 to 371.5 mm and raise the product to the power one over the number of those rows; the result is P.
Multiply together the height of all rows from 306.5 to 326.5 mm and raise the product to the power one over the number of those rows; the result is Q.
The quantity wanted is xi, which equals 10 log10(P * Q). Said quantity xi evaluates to 25.2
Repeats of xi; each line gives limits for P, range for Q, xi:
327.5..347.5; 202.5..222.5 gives 25.6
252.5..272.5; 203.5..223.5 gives 25.6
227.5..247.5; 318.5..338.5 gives 25.5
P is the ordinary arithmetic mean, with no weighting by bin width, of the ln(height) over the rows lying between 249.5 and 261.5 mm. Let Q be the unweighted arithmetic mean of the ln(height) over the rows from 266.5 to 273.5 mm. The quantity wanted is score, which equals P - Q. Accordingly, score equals -0.004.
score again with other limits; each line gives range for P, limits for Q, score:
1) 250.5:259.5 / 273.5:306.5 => 0.018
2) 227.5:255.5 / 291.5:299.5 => 0.026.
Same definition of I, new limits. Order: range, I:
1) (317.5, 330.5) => 0.65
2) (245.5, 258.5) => 0.45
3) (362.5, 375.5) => 0.60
